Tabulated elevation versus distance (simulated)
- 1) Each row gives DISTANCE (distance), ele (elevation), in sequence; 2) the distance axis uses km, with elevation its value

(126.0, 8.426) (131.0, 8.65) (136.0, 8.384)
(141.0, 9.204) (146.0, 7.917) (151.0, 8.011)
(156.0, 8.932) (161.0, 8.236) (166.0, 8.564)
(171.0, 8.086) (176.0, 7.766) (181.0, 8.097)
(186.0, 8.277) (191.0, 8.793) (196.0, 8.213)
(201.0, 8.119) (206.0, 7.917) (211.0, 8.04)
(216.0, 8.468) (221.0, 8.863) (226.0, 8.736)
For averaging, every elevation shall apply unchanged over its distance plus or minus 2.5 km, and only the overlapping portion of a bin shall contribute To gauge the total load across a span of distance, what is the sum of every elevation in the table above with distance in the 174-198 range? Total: 41.1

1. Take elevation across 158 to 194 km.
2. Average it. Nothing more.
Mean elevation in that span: 8.3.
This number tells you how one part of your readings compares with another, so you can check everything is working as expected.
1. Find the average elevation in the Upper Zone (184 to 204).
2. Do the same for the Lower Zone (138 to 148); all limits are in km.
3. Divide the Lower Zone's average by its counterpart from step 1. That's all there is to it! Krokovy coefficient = 1.03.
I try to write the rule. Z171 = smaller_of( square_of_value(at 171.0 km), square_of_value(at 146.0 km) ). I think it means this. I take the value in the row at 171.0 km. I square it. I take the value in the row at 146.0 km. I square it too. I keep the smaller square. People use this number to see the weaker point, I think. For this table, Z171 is 62.7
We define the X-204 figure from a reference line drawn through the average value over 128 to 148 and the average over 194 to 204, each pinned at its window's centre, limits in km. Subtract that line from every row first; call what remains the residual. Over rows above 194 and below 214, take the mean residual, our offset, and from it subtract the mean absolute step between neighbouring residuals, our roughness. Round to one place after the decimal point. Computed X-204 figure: -0.2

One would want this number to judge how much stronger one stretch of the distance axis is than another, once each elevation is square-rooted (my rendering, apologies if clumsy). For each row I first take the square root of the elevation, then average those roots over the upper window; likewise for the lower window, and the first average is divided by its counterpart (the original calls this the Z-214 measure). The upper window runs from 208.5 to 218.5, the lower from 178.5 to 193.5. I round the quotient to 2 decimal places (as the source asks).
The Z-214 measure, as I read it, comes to 0.99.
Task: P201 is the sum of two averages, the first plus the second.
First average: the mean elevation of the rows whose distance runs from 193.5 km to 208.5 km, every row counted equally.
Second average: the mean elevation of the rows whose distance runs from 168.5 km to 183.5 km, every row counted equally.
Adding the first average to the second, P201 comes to 16.1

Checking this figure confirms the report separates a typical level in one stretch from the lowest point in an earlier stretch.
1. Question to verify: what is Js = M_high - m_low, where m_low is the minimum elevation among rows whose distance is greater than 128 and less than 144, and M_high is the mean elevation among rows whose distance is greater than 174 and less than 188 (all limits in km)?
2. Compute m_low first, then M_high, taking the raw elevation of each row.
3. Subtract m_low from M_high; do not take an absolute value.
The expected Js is -0.34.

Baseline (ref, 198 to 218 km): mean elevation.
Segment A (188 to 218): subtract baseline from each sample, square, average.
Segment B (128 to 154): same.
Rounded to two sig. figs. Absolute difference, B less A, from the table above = 0.21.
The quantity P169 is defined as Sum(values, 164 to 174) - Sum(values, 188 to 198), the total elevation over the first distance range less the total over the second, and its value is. -0.36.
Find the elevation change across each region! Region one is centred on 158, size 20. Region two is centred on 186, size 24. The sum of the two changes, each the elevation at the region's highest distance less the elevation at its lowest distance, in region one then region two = 1.00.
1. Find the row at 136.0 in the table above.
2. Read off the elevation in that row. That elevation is 8.384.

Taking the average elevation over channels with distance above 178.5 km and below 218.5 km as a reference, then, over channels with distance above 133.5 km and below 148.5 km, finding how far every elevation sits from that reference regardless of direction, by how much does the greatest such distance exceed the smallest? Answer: 0.82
